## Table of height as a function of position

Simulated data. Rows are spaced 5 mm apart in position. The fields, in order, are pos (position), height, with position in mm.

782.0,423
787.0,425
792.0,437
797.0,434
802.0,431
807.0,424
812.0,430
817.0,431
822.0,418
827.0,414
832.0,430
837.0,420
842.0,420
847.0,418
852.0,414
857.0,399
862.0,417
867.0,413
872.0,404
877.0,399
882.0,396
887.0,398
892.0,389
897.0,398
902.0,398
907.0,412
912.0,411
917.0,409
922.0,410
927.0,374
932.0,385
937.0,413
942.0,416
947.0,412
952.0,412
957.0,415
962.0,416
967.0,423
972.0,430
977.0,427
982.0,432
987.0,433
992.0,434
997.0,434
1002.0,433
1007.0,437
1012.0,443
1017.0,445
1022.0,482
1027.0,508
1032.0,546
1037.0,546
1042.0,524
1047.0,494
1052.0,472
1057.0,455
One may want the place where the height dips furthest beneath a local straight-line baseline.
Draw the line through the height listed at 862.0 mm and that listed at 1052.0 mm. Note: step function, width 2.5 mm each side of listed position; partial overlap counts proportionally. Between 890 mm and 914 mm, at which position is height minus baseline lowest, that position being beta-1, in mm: 892.0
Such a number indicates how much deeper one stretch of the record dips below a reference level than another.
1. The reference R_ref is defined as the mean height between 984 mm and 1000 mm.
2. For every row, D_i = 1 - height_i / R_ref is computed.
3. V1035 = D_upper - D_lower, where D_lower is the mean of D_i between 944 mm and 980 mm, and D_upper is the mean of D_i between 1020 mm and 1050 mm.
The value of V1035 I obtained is -0.22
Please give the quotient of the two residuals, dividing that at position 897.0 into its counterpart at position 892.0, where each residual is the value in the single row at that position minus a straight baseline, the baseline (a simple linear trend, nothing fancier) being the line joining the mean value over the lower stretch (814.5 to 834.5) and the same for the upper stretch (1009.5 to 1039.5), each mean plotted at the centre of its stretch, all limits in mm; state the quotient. 1.1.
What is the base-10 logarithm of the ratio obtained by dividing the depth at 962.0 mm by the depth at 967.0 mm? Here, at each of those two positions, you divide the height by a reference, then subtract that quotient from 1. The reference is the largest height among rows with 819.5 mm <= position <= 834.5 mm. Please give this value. 0.30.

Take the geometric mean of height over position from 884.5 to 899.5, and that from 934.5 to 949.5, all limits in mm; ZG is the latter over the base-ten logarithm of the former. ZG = 159.3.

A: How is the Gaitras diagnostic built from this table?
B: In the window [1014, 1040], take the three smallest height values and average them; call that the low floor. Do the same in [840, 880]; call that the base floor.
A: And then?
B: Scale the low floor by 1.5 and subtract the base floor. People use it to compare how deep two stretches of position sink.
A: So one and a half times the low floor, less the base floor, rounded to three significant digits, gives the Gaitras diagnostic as 317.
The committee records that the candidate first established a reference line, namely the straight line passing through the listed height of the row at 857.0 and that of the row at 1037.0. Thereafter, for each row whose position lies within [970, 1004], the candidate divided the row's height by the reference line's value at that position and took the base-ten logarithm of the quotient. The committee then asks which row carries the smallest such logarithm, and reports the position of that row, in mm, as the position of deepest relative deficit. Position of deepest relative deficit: 1002.0 mm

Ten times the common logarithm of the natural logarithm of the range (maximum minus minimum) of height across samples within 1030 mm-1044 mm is 4.9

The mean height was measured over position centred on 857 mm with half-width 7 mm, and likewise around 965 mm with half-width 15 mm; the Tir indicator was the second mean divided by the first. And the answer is 1.03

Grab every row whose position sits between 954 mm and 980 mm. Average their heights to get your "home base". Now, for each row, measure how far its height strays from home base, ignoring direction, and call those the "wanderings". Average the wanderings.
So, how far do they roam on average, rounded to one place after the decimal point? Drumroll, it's 5.4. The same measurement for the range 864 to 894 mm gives 5.8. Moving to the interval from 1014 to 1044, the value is 30.2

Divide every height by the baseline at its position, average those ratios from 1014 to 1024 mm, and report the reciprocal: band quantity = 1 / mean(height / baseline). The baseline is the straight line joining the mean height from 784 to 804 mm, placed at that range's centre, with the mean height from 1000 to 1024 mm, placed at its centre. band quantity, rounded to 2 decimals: 0.97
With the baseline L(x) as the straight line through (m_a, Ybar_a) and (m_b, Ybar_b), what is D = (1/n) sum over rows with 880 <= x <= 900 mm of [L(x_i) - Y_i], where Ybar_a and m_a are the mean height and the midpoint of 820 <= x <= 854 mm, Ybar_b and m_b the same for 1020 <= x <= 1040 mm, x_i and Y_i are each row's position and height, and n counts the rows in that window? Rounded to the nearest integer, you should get 52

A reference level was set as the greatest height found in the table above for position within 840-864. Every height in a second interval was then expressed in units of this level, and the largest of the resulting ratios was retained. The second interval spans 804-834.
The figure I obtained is 1.03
